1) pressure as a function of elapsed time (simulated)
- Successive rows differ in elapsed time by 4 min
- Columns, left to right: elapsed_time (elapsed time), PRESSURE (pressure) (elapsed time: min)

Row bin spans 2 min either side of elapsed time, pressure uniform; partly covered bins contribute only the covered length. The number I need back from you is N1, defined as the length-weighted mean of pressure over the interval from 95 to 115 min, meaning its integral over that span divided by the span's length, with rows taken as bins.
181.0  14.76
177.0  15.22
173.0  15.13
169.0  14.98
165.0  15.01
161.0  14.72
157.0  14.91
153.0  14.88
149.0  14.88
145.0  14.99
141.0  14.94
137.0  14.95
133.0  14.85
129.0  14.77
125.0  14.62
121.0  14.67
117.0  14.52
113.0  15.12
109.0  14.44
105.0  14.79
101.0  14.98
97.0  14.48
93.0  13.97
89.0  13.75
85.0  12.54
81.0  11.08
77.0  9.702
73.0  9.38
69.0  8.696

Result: 14.8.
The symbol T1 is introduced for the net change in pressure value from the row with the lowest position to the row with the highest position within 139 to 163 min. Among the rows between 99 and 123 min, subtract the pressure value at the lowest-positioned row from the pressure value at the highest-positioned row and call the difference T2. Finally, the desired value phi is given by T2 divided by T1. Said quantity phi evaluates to 1.4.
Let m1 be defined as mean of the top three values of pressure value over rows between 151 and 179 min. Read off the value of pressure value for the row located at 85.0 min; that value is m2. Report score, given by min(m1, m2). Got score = 12.5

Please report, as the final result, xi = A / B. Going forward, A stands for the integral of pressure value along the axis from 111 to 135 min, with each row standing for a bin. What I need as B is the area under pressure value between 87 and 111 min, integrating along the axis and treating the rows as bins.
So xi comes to 1.02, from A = 354.2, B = 346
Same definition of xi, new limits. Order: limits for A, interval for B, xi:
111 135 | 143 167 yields 0.99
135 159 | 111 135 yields 1.01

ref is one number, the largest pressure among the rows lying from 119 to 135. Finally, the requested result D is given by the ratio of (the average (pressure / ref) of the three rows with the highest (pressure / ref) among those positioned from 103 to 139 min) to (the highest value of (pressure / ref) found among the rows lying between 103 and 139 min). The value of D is 0.990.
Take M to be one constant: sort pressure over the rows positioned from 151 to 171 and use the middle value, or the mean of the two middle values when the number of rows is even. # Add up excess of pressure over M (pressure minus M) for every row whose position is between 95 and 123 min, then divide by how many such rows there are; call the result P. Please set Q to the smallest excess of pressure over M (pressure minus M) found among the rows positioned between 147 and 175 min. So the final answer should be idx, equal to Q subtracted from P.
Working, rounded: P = -0.20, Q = -0.19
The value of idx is 0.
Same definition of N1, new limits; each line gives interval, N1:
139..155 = 14.9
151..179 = 15.0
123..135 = 14.7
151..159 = 14.9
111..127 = 14.7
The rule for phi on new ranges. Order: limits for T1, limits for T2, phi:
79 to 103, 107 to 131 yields 0.1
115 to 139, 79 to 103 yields 9.1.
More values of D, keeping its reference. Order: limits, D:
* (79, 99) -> 0.971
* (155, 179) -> 0.993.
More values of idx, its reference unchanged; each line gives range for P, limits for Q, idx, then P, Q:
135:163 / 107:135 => 0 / -0.01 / -0.47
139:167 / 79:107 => 4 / -0.01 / -3.83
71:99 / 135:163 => -3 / -2.78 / -0.19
